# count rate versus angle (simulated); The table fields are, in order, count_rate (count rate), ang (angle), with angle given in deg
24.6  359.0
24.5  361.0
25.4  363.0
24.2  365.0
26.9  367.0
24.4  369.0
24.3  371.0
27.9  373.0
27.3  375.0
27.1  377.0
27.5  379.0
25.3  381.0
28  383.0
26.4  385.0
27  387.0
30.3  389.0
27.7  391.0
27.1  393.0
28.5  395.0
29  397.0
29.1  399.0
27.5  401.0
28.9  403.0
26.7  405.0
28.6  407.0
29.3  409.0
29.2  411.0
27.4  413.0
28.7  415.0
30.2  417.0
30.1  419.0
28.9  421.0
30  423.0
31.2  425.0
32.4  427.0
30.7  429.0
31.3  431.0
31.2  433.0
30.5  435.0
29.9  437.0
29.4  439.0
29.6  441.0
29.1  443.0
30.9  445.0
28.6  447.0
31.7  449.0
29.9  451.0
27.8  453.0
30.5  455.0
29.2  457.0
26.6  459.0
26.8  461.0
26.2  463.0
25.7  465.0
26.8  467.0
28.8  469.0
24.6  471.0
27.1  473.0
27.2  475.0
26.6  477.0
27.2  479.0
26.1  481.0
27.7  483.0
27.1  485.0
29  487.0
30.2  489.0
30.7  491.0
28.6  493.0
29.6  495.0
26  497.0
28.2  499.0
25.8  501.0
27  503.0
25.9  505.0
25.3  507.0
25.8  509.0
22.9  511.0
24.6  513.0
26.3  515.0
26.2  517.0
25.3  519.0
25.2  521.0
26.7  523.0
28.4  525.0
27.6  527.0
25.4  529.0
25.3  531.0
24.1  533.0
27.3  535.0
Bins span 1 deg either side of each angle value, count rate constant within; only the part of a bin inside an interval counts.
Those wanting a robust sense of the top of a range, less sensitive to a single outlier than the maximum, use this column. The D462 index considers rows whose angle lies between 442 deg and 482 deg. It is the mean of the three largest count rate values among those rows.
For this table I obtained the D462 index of 31.0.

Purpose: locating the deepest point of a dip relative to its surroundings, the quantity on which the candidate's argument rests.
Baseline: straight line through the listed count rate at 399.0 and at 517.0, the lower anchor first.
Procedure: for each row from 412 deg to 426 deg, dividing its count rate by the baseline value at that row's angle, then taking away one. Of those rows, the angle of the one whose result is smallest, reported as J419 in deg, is 413.0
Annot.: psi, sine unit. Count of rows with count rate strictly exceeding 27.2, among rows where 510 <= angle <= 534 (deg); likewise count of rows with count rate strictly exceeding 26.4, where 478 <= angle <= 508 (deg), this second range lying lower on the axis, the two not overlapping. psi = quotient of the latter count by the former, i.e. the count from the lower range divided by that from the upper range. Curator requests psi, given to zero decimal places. 5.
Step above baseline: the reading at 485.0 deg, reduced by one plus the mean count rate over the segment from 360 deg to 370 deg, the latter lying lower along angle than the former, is 1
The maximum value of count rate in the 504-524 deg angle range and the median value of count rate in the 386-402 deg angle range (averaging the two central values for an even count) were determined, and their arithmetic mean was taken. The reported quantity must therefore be 27.4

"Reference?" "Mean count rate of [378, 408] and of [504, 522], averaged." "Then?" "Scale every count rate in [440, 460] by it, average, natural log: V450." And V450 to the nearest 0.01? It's 0.10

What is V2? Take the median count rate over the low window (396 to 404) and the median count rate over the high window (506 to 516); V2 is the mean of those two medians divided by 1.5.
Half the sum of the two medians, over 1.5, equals 18.1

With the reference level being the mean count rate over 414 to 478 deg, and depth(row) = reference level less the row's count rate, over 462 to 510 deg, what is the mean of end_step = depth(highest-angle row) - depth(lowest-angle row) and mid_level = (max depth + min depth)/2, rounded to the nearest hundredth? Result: 0.88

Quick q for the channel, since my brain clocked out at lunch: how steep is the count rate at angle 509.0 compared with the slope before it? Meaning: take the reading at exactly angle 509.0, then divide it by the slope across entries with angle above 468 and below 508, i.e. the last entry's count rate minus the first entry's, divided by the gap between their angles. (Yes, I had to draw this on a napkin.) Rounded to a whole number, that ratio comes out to -280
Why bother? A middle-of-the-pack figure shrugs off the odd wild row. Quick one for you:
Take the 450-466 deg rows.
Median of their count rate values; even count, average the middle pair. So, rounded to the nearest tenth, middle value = 27.3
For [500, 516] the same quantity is 25.8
